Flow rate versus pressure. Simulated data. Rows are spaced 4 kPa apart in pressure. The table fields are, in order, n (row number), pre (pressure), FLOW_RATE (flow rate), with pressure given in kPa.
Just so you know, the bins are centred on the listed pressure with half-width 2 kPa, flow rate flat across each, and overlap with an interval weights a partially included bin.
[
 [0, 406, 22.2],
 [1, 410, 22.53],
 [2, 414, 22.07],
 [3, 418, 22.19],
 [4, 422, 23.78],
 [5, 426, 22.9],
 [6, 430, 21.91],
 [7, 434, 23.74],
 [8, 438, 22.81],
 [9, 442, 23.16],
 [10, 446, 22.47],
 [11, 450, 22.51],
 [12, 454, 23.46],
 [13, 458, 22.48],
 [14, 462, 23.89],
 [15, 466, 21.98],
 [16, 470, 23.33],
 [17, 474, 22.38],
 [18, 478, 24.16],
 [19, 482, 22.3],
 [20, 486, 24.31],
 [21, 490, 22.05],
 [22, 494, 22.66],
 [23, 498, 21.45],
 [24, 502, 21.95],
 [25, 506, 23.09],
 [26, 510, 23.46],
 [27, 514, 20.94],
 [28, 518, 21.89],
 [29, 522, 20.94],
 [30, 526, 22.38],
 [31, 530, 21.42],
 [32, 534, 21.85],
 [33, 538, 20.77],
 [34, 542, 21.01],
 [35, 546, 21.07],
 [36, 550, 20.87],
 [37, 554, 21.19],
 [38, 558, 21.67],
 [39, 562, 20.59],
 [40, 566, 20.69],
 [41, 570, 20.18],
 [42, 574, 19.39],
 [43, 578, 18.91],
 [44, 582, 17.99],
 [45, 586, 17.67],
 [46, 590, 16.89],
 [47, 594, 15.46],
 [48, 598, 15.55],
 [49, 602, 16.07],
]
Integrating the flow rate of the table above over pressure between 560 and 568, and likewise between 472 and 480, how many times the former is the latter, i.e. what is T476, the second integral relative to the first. 1.13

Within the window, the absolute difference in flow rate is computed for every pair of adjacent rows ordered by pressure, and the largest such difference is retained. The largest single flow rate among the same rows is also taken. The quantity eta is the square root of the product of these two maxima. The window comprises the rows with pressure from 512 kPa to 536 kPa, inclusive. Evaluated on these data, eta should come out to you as 5.7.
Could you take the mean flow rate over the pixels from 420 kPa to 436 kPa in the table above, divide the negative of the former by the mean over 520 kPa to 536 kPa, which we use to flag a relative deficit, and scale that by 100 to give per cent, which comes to -107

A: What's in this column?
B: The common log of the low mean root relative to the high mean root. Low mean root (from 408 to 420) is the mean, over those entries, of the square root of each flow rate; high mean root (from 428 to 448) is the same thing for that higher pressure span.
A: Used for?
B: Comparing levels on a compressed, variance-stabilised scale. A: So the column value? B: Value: -0.005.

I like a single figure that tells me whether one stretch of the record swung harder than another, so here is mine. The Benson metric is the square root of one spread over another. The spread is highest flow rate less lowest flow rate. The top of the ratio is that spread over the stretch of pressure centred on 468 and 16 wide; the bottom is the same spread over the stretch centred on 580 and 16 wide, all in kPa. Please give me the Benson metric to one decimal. 1.1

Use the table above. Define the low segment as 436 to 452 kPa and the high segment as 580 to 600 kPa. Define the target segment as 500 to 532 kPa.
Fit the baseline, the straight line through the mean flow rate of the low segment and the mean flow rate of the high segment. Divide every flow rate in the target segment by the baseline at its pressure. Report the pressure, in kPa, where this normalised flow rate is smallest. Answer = 514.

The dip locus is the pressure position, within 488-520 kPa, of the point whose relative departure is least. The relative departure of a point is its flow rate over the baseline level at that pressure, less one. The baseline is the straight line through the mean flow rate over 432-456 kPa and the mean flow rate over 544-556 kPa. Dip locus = 514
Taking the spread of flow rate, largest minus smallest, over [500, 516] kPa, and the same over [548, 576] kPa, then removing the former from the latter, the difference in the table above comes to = -0.24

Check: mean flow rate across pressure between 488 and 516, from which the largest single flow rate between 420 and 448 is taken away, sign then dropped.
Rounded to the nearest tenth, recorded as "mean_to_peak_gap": 1.6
